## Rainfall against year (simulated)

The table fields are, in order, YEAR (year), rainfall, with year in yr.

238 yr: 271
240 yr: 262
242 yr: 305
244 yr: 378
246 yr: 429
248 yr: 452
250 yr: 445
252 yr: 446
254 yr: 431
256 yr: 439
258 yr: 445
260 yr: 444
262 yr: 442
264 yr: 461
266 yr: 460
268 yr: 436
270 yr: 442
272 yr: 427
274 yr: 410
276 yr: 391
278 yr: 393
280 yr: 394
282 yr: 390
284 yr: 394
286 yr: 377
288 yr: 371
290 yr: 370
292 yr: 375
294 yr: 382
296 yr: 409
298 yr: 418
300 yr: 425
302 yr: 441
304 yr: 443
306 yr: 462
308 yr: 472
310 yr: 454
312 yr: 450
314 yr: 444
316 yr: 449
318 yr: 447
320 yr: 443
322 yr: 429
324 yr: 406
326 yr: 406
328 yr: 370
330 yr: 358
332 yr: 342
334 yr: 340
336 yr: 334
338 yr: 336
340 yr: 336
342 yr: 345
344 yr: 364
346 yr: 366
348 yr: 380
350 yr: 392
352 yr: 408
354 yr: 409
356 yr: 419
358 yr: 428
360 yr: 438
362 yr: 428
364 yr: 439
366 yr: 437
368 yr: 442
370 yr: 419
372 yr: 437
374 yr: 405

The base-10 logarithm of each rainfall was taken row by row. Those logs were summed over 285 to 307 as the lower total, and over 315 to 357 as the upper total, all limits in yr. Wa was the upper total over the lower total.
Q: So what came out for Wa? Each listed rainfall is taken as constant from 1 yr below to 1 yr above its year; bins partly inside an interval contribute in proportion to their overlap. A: 1.9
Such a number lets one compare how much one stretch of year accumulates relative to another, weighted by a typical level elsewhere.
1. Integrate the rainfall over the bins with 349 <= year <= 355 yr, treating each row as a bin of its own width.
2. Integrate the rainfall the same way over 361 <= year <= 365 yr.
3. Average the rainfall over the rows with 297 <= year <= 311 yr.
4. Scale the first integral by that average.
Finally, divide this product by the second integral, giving 621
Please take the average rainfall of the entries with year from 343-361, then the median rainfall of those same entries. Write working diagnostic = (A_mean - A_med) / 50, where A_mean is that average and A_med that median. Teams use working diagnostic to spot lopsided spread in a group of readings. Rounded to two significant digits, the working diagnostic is -0.15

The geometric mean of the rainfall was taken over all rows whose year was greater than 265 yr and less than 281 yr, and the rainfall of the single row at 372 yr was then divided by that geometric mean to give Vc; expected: 1.04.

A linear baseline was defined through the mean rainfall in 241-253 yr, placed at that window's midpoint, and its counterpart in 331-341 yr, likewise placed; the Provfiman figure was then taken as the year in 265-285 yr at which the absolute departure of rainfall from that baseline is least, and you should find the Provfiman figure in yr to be 276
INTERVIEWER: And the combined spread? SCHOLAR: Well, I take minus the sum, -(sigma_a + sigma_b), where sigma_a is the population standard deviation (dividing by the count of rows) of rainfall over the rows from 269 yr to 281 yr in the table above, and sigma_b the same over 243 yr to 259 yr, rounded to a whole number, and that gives -41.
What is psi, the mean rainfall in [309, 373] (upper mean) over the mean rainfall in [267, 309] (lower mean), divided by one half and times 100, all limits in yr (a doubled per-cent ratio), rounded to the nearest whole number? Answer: 196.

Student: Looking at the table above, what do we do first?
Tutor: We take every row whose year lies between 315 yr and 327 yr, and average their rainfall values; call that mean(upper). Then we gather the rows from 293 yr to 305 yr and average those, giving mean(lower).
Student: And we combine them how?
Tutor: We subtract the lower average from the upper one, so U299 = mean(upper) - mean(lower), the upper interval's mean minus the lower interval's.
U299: 10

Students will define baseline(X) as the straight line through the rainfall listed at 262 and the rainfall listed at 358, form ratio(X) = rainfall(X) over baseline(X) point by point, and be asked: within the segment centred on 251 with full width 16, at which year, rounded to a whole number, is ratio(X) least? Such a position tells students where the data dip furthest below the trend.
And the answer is 244 yr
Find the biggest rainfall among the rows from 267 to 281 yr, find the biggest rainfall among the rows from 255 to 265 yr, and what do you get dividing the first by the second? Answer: 0.96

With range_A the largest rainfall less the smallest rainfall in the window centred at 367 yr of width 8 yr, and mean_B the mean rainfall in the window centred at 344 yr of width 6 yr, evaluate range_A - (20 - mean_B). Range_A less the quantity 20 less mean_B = 361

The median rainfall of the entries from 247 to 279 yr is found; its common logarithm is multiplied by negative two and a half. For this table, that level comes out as -6.61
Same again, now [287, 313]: -6.57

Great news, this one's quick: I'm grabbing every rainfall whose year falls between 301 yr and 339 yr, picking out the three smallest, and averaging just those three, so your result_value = 337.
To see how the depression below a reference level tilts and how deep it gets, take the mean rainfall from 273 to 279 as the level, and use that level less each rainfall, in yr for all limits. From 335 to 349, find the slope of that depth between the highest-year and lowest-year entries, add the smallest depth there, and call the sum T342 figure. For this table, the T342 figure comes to 14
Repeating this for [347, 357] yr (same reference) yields -26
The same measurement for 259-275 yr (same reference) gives -61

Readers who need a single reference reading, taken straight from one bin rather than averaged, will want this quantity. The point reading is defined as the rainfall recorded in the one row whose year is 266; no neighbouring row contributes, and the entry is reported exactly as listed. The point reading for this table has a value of 460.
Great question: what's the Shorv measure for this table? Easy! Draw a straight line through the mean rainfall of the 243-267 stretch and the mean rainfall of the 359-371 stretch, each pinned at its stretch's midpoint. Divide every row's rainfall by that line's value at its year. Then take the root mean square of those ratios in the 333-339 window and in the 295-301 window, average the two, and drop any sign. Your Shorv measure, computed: 0.864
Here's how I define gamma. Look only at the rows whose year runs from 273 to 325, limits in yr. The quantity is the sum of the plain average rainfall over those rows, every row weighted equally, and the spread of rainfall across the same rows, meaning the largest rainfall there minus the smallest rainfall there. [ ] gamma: 519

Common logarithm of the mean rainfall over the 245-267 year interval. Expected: 2.65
